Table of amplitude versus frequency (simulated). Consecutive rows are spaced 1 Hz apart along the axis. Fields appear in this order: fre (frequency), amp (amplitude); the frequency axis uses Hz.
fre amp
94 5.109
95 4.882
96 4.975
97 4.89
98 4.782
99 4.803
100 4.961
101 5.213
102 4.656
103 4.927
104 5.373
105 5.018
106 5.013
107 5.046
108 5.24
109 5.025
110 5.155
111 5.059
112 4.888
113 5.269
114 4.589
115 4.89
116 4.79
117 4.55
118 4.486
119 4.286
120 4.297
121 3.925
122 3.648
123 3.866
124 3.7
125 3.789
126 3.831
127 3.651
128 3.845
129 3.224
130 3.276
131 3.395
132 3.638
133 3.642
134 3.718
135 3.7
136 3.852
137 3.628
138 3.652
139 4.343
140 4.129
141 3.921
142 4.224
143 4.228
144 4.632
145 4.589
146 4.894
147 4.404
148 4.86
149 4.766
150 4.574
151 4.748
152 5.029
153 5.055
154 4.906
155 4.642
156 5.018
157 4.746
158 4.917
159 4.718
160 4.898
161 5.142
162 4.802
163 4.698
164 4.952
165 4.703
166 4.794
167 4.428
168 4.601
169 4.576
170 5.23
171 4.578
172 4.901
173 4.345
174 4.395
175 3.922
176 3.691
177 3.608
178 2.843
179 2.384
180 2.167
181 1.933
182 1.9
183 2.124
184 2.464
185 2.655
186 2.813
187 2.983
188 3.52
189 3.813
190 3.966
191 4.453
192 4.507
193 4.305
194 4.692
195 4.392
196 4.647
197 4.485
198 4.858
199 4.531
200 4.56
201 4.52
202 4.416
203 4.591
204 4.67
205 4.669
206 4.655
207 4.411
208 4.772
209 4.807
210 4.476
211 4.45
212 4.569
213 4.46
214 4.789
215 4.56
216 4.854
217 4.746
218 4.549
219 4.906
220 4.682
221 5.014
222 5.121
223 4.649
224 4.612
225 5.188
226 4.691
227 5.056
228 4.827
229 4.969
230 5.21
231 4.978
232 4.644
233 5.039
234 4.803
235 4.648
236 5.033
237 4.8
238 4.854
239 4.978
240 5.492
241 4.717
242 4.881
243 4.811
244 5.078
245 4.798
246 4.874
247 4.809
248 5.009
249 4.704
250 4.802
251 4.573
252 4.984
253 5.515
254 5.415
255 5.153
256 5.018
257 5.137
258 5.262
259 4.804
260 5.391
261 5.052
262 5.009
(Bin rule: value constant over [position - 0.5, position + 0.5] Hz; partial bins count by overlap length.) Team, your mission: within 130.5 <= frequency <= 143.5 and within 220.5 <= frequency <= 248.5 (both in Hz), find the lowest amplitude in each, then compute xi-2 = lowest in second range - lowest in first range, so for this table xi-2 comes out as 1.2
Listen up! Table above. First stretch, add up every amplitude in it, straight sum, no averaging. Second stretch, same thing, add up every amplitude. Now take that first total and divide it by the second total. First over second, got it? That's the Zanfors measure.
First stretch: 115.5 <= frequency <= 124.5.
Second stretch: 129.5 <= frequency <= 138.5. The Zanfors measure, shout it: 1.2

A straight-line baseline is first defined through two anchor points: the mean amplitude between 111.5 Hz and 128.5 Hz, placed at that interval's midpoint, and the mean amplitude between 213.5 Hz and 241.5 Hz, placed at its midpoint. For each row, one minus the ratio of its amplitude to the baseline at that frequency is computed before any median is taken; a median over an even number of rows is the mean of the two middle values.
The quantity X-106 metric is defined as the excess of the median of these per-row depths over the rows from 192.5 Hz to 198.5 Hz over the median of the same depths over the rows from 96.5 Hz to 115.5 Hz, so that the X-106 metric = 0.23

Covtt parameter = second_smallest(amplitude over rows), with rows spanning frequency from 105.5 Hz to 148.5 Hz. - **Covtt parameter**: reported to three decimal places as 3.276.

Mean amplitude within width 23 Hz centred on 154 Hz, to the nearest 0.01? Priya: 4.78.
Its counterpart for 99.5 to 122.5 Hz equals 4.80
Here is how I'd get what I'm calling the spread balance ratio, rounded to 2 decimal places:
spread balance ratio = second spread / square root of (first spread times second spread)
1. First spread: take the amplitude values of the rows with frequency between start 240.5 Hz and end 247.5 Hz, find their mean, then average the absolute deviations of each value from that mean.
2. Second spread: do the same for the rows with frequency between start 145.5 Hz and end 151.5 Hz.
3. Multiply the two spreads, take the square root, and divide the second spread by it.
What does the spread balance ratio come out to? 1.36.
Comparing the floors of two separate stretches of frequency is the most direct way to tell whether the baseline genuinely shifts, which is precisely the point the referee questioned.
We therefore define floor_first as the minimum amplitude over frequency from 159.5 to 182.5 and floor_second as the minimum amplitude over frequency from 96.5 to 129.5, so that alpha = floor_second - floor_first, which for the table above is 1.3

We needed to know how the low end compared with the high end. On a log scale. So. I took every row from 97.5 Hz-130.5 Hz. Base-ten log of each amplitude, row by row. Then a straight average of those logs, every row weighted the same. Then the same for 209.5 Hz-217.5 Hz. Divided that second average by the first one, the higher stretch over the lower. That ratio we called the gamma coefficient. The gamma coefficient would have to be 1.02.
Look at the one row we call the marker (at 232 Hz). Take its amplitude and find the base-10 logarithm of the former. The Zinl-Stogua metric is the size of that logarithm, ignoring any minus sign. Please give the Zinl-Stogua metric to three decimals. 0.667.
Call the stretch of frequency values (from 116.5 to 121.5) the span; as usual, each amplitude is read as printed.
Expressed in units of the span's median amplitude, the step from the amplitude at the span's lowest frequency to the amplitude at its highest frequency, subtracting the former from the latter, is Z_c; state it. -0.15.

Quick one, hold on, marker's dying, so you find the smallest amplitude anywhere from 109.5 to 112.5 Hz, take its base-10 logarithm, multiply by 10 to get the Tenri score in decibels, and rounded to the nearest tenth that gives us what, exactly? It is 6.9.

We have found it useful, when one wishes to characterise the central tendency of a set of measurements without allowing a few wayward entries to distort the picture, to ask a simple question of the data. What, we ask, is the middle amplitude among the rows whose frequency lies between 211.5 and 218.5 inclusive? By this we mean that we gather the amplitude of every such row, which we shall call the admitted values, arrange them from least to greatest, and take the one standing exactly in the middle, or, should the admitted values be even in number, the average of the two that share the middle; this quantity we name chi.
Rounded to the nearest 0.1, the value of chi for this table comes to 4.6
